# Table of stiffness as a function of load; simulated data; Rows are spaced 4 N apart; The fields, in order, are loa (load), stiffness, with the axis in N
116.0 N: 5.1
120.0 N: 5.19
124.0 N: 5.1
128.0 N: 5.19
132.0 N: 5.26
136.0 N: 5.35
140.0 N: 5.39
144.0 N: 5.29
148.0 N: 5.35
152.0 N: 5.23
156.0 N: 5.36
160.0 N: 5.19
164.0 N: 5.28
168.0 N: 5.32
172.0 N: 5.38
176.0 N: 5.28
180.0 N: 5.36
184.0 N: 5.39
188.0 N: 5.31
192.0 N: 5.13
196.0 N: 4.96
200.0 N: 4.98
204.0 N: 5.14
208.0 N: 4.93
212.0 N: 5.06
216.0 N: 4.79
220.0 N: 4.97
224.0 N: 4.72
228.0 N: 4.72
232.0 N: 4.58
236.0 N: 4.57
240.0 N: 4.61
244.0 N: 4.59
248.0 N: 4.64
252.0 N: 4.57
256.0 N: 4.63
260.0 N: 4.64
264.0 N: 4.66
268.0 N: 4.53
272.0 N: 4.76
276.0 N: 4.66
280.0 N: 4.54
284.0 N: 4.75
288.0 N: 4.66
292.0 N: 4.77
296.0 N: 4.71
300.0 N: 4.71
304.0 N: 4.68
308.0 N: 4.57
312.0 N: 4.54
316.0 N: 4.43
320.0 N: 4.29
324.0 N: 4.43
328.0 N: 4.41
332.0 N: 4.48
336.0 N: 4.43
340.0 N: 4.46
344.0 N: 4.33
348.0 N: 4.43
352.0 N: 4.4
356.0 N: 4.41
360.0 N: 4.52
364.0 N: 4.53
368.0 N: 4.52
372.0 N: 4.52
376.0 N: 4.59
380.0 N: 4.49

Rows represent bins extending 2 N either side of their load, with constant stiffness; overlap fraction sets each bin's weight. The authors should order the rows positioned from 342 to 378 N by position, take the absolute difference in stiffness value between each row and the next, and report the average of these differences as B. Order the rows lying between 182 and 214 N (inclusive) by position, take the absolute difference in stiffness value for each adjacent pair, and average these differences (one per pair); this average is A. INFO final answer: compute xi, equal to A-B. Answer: 0.093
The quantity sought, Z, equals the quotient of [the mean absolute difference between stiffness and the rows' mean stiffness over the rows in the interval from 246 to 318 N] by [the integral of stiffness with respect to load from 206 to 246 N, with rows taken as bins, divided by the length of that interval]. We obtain 0.0150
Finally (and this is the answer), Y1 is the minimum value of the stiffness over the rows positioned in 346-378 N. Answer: 4.4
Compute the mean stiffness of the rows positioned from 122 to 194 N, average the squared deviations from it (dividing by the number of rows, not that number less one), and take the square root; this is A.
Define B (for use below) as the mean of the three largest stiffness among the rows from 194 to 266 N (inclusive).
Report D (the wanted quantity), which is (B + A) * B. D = 26.0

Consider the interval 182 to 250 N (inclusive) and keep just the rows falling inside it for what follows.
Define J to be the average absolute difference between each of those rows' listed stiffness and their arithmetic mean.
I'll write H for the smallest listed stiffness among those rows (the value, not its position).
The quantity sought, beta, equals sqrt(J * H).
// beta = 1.0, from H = 4.57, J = 0.22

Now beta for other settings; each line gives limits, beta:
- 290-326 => 0.7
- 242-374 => 0.7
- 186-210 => 0.8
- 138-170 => 0.5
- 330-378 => 0.5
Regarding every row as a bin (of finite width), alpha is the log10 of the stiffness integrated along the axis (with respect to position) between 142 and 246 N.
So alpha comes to 73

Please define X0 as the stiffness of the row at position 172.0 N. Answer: 5.38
